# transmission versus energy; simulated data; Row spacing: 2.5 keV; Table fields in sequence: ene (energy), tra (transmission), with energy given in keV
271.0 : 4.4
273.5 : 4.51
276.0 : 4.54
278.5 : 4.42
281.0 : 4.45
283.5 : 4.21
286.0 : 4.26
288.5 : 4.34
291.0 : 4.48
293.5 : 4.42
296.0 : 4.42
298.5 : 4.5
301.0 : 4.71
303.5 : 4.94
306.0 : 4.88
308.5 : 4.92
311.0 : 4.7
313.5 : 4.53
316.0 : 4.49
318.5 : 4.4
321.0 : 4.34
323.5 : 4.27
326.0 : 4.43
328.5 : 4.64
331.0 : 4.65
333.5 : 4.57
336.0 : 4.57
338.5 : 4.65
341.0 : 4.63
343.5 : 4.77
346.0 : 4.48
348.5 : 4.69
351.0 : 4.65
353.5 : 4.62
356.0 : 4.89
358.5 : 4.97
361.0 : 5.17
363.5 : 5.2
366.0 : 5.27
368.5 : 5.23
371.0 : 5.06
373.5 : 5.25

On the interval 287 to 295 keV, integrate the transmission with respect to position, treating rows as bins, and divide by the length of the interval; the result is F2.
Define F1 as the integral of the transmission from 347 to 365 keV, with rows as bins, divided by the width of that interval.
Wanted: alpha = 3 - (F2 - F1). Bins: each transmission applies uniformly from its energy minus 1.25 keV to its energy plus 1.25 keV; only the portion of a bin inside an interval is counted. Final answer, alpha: 3.48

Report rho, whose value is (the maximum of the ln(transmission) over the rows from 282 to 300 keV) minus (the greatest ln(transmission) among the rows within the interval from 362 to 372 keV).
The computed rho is -0.16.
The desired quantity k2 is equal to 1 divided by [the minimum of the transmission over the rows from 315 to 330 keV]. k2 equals 0.234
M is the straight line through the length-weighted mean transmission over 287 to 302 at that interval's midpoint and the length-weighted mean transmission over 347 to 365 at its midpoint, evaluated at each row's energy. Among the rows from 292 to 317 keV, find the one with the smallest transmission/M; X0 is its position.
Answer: 316.0 keV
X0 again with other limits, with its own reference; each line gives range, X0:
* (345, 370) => 346.0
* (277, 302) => 283.5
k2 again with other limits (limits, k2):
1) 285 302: 0.235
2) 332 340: 0.219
